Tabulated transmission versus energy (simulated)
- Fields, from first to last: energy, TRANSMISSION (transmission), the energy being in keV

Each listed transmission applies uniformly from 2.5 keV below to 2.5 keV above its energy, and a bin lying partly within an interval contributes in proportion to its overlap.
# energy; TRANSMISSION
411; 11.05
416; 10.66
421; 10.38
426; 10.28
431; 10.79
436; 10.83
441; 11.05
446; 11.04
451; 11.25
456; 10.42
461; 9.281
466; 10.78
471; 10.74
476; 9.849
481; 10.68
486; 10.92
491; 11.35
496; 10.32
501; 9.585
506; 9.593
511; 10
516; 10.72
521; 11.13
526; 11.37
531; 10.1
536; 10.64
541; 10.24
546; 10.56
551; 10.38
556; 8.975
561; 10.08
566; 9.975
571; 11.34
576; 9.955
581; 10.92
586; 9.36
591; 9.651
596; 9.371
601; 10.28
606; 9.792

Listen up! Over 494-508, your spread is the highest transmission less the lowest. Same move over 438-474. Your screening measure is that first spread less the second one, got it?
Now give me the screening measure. -1.2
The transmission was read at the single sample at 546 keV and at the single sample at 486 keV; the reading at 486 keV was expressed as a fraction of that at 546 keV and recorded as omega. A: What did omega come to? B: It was 1.03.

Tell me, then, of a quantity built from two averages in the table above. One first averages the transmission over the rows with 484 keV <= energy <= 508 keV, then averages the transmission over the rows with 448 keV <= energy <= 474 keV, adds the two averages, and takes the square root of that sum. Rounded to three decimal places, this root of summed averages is 4.566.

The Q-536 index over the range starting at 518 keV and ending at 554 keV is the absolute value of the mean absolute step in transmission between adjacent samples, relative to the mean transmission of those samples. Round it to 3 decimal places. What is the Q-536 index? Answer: 0.046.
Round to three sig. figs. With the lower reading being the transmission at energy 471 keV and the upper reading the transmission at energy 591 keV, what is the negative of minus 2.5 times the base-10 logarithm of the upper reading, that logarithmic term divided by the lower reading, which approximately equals 0.229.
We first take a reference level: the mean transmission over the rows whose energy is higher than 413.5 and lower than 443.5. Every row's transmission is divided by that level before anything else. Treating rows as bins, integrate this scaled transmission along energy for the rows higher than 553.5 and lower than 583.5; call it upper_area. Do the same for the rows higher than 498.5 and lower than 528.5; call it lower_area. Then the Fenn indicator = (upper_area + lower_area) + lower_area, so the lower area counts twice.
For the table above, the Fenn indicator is 87.2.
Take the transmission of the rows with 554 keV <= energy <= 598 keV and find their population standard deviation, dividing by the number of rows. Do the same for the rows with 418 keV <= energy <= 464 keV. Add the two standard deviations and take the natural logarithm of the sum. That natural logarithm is 0.244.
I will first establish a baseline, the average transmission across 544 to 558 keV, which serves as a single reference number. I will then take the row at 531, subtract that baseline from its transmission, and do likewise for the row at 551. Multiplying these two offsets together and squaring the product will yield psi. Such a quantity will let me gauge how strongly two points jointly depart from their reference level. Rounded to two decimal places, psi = 0.00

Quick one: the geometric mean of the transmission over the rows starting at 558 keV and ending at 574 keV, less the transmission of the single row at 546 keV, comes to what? -0.1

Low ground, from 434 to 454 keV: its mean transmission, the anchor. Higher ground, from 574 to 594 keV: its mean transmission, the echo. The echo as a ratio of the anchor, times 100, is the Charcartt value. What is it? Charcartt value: 90.3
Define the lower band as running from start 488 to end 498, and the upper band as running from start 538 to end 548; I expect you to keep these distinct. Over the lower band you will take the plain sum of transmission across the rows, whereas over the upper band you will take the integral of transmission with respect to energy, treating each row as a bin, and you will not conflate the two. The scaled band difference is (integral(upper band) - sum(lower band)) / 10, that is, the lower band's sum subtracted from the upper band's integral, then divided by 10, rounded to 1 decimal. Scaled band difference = 8.2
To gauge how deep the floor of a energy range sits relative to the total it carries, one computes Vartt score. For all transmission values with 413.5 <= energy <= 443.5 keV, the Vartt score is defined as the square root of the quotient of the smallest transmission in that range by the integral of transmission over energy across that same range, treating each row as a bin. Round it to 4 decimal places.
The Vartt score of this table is 0.1792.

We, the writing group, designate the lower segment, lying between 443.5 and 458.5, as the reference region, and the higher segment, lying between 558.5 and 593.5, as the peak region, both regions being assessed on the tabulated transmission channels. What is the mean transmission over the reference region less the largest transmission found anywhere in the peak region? -0.44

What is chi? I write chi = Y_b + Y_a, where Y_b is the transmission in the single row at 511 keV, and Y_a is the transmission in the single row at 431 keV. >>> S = 20.8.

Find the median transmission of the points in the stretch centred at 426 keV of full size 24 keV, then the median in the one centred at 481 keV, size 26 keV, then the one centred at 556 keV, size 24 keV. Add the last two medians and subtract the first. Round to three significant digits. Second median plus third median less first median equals 10.2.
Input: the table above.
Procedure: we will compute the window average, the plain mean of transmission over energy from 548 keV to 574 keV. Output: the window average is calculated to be 10.15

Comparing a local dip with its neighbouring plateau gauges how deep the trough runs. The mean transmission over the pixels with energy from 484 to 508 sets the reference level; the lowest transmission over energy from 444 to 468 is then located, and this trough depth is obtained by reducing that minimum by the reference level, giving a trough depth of -1.1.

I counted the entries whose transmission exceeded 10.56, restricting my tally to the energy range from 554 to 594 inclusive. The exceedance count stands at 2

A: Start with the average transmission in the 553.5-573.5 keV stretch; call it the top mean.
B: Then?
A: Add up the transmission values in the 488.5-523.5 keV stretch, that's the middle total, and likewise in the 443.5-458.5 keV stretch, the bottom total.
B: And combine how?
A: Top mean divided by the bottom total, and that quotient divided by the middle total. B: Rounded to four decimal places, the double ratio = 0.0042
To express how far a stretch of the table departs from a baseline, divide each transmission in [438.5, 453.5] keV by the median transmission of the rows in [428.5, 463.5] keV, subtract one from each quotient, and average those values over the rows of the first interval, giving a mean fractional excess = 0.026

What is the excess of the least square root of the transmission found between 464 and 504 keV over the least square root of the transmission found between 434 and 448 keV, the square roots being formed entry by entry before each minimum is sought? -0.19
